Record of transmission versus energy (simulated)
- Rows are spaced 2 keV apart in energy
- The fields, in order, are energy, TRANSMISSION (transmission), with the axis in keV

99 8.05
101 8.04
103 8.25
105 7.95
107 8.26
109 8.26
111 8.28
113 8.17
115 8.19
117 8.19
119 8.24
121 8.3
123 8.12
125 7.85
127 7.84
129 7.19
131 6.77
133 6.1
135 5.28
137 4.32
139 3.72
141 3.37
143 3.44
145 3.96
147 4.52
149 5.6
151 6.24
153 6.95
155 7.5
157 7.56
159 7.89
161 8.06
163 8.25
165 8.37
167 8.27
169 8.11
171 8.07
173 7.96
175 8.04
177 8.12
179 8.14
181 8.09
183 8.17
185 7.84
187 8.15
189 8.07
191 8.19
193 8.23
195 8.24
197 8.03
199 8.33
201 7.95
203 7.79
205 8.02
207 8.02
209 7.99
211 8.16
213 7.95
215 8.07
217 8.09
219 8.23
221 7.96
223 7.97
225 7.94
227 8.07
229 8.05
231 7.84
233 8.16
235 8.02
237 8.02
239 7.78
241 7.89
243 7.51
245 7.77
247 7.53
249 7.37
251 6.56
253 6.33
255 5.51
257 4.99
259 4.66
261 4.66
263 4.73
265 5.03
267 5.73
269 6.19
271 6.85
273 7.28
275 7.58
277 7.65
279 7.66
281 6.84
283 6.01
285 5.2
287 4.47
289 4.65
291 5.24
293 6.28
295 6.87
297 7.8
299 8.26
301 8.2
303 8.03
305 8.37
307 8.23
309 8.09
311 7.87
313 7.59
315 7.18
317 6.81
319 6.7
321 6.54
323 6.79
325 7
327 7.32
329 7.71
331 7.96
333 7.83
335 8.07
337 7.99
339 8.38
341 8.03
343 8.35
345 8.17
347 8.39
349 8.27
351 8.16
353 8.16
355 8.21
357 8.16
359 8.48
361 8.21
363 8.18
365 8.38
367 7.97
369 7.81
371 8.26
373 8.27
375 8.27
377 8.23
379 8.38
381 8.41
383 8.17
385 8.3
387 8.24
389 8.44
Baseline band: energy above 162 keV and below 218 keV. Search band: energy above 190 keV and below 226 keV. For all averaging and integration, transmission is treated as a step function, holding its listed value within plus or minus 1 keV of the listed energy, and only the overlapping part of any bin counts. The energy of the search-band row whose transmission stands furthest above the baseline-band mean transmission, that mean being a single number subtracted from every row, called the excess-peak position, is 199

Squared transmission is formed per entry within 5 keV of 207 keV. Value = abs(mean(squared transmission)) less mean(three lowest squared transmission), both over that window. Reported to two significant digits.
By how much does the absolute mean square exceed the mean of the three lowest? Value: 1.0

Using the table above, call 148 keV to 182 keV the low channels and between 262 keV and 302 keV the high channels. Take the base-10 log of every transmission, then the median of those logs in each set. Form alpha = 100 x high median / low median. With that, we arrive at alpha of 90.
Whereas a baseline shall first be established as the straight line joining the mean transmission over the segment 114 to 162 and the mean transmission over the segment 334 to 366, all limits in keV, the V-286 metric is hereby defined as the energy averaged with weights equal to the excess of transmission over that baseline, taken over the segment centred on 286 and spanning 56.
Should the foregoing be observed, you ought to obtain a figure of 274.8 keV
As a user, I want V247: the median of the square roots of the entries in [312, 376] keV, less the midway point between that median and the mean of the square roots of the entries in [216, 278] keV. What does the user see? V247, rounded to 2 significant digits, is 0.10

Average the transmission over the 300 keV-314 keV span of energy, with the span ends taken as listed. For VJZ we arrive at 8.1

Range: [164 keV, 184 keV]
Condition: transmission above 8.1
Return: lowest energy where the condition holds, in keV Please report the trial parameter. 165 keV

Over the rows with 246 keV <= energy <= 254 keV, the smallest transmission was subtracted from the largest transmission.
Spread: 1.2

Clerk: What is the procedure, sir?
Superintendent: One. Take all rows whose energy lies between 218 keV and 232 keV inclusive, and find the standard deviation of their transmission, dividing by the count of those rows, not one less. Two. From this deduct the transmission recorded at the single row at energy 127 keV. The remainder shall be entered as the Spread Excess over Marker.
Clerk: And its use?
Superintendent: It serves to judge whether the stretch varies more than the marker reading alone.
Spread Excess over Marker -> -7.73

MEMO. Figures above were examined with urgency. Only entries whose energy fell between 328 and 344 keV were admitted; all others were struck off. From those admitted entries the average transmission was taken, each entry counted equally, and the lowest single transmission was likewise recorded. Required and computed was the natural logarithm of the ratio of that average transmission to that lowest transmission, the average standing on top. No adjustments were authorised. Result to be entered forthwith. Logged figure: 0.042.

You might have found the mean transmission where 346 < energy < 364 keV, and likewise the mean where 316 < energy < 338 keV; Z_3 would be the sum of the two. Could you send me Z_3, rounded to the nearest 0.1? 15.6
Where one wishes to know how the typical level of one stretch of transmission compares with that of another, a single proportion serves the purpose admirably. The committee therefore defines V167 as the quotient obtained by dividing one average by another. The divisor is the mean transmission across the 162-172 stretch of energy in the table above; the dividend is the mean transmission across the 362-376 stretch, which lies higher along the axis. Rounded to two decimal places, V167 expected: 0.99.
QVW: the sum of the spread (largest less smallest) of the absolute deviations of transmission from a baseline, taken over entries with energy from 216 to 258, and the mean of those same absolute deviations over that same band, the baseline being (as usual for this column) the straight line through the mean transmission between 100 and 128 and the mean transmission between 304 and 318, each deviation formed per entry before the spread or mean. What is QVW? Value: 3.4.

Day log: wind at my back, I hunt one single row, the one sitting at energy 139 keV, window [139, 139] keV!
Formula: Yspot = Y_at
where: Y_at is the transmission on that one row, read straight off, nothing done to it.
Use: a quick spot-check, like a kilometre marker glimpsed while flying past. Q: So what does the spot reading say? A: 3.72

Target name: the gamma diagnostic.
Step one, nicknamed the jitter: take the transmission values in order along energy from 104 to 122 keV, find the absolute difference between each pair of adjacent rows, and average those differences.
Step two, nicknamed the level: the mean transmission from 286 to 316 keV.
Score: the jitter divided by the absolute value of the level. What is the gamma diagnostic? 0.010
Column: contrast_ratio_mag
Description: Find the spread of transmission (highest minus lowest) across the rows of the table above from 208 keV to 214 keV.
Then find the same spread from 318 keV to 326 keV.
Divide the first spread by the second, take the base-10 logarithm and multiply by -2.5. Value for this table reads 0.85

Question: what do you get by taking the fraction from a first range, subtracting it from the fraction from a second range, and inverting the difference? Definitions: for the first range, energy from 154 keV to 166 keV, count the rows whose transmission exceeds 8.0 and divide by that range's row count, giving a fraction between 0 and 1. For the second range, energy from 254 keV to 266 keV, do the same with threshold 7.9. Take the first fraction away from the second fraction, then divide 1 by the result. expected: -2.0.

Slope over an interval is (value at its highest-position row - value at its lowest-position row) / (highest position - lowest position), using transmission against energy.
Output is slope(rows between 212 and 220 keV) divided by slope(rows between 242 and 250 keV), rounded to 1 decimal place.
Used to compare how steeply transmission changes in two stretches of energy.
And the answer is -2.0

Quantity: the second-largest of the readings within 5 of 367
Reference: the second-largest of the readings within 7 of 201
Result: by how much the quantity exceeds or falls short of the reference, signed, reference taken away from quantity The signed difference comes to 0.0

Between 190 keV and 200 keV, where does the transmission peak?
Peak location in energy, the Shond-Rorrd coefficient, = 199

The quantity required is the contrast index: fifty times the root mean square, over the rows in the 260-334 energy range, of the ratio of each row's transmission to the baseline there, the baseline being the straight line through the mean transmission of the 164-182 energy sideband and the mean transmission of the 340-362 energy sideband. 42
